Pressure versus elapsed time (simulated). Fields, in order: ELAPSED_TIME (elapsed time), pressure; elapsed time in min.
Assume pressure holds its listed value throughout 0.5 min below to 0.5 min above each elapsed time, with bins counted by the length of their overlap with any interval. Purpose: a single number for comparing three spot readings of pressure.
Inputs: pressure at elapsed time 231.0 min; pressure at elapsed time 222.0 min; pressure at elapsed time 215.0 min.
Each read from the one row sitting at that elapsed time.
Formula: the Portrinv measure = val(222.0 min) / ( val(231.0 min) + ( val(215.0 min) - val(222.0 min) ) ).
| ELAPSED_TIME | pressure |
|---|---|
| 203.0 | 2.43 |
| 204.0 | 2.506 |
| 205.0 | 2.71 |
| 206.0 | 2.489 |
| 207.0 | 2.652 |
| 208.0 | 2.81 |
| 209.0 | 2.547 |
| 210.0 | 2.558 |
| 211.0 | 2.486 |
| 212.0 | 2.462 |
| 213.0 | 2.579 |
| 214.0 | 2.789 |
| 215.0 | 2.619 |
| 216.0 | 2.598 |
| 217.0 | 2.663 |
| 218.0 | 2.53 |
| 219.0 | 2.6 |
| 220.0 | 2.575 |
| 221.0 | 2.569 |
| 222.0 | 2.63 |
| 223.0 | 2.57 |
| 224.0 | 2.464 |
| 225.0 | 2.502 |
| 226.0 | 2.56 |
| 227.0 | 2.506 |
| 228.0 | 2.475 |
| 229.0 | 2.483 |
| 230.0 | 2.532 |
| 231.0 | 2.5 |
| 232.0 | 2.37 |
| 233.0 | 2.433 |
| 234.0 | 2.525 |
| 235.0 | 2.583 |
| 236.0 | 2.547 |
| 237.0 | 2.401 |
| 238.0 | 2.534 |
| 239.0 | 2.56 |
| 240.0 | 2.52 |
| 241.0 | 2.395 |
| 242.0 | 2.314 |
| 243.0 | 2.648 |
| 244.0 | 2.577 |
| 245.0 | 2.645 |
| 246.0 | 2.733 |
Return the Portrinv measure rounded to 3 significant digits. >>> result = 1.06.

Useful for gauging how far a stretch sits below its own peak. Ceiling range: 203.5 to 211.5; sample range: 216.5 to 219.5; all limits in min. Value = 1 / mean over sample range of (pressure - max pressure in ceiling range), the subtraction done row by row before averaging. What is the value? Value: -4.7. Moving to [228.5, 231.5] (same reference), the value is -3.3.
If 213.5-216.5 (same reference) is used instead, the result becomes -7.1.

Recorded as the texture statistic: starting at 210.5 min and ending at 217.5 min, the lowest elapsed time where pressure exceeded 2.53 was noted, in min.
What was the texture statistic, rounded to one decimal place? 213.0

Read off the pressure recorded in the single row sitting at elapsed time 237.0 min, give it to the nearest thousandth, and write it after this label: 2.401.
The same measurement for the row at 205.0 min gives 2.710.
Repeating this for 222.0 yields 2.630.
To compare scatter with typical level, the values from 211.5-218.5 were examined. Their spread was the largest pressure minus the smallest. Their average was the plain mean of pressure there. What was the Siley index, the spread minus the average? -2.28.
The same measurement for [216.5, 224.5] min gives -2.38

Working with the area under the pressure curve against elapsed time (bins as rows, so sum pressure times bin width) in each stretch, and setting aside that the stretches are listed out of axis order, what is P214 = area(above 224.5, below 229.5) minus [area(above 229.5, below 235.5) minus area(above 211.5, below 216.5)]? 11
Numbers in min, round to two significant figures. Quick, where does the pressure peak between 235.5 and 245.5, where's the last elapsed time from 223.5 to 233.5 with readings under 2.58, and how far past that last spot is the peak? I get 10 min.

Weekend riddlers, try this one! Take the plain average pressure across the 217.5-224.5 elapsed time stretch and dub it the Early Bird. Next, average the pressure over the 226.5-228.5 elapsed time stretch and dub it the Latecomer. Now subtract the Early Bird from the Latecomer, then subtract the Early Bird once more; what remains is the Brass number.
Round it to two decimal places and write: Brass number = -2.63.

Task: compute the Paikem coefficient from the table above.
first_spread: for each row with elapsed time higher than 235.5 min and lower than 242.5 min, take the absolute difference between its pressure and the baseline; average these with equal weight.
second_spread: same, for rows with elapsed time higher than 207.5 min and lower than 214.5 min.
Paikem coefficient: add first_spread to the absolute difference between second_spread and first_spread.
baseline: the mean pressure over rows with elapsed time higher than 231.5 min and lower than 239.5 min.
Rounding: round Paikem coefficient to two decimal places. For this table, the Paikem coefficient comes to 0.12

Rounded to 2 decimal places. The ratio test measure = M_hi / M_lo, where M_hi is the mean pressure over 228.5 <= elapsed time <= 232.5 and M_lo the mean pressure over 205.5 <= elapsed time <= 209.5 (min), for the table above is 0.94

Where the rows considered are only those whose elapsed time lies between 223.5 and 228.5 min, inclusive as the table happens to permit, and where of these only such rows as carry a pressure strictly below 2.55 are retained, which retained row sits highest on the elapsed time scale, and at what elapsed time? 228.0 min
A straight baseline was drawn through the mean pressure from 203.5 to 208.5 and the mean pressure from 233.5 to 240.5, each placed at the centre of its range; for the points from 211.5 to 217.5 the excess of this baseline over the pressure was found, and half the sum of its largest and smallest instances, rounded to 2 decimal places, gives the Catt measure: -0.02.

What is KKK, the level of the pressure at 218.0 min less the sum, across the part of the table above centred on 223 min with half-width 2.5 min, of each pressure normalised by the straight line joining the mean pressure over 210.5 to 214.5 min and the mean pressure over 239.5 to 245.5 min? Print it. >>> -2.5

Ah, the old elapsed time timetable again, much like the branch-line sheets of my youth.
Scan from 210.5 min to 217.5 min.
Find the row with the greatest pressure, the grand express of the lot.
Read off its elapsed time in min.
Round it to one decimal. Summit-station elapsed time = 214.0 min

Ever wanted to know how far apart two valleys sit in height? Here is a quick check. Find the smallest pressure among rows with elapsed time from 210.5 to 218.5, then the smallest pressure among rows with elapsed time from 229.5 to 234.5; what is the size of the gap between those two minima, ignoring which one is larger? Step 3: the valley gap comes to 0.09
